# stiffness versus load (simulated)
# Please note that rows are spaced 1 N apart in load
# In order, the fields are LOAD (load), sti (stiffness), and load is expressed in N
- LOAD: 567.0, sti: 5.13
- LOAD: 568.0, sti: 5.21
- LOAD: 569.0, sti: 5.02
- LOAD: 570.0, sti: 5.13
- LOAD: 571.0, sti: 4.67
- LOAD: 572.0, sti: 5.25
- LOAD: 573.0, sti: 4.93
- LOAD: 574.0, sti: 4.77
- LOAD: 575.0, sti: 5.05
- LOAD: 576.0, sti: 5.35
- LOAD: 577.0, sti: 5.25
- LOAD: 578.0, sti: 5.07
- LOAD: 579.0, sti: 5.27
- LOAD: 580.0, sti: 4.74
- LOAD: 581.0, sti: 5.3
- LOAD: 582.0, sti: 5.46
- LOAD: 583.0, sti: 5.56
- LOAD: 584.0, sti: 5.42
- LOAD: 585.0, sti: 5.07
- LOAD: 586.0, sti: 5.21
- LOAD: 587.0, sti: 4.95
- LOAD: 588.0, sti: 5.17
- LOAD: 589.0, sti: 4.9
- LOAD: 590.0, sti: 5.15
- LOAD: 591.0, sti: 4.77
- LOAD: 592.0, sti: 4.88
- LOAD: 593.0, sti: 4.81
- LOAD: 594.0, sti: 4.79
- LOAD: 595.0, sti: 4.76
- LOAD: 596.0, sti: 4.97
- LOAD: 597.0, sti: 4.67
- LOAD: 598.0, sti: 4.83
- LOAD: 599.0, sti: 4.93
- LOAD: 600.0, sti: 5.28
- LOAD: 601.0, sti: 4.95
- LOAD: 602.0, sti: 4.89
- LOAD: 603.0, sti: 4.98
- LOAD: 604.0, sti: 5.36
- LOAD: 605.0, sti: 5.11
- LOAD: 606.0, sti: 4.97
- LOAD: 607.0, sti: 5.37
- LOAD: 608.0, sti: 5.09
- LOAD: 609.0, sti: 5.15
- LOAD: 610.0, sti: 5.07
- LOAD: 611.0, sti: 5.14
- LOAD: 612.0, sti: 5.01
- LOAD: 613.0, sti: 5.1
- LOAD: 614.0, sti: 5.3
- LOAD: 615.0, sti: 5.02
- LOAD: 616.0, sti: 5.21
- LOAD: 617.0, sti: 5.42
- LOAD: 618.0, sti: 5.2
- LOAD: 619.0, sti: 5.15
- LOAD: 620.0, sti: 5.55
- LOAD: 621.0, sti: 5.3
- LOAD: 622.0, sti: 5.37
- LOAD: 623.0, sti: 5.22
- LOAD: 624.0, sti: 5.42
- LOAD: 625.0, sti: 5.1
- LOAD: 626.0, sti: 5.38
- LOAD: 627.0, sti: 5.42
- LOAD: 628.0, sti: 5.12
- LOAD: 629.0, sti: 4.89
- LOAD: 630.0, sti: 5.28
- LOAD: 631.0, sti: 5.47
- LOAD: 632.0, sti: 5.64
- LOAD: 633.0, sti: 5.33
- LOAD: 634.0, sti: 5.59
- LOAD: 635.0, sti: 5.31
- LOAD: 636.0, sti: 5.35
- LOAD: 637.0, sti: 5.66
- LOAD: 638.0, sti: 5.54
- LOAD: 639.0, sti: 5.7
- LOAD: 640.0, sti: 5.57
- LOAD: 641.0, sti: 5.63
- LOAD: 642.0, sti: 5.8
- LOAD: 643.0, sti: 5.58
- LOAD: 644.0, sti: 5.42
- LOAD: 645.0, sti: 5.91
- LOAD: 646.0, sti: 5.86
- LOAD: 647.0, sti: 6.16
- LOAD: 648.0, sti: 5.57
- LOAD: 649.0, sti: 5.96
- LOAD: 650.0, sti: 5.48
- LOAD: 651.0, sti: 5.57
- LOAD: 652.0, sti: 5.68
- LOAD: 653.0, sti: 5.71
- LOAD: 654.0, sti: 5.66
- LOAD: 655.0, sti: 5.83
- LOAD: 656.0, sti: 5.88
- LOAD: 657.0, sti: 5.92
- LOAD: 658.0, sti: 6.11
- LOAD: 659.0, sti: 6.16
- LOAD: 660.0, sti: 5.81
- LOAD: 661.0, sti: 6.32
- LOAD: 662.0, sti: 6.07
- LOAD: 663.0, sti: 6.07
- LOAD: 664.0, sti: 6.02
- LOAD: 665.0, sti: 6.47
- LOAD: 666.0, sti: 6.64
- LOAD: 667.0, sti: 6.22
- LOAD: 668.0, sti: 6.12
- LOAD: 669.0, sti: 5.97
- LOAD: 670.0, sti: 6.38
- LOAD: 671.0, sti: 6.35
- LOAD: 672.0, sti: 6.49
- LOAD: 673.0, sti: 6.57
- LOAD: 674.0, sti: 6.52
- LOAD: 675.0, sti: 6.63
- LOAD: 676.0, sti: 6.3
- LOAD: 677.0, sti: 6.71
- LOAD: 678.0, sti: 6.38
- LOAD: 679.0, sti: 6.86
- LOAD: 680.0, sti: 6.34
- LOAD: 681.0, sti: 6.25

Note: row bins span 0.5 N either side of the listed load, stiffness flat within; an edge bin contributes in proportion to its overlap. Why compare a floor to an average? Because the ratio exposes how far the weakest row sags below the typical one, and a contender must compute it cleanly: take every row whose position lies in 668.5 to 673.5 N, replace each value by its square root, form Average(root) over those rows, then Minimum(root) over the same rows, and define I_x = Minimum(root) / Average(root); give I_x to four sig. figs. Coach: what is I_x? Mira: 0.9696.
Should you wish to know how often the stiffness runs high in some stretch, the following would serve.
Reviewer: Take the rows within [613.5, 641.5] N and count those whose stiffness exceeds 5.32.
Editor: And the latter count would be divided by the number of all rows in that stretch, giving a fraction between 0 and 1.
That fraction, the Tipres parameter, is 0.57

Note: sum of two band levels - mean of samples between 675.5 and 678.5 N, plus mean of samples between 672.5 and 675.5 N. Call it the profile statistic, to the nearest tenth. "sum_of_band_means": 13.0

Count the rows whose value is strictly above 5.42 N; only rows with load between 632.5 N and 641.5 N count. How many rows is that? 6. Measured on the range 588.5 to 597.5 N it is 0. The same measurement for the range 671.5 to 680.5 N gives 9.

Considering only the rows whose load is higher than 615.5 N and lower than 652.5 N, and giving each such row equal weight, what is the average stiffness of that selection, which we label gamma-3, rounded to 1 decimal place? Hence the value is 5.5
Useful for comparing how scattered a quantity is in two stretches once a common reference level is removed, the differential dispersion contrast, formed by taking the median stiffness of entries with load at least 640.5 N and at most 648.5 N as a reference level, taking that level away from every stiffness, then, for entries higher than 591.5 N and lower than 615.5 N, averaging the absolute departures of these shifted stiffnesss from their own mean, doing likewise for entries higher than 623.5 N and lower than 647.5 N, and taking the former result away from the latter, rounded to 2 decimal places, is 0.07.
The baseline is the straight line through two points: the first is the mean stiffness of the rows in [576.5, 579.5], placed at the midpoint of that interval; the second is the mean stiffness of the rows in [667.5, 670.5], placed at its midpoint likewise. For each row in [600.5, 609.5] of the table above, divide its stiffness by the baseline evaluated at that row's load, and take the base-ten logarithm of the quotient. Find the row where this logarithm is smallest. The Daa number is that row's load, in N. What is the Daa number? 602.0 N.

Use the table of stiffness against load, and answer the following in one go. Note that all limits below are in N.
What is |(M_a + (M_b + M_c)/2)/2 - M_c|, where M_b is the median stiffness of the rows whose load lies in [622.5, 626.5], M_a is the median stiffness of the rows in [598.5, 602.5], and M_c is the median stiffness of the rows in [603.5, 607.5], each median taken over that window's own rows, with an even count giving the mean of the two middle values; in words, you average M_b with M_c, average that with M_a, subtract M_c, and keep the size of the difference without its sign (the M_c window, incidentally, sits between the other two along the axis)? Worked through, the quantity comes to 0.13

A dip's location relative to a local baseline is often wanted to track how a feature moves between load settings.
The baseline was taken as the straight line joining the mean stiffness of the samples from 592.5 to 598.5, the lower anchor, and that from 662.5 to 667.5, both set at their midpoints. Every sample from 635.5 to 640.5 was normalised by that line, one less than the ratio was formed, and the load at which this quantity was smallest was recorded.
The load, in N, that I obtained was 636.0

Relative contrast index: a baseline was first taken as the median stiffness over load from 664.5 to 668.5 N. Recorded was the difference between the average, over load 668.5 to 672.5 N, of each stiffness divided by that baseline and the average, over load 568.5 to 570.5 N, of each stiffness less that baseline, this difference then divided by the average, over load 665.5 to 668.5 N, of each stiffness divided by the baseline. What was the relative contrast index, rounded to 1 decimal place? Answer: 2.3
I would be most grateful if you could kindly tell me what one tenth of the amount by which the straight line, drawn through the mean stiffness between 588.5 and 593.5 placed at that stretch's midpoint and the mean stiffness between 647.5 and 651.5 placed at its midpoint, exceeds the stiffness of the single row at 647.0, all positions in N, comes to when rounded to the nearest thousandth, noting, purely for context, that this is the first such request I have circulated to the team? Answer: -0.055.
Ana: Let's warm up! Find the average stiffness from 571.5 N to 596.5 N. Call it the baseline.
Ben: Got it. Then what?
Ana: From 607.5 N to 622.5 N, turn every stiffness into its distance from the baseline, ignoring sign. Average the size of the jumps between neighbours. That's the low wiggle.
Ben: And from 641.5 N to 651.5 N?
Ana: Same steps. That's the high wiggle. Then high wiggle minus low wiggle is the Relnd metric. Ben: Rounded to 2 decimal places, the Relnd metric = 0.17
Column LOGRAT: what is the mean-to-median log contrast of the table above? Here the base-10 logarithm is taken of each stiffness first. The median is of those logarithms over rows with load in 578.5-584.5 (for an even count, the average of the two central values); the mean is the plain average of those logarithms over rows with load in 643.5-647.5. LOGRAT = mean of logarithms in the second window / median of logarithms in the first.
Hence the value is 1.05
